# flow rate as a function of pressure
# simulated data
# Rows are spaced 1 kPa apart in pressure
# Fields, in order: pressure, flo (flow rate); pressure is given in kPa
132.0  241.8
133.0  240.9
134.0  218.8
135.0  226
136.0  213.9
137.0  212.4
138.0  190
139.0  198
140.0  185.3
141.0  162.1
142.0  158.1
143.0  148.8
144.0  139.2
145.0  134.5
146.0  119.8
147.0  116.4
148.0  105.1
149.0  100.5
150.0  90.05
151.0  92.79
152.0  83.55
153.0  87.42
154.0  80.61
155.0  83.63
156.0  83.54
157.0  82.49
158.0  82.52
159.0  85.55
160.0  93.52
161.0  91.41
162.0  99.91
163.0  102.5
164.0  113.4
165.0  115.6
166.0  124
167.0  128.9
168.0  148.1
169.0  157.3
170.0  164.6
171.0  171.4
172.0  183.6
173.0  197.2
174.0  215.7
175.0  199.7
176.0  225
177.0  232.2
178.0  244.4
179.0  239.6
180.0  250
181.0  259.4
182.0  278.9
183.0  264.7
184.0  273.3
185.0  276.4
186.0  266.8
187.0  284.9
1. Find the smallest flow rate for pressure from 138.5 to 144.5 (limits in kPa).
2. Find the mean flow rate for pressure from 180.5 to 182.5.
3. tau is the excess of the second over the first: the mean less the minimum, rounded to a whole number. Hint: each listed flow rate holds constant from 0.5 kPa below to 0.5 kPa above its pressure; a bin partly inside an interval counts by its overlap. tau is 130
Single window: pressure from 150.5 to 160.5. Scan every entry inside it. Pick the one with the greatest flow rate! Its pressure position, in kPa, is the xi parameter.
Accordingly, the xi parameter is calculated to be 160.0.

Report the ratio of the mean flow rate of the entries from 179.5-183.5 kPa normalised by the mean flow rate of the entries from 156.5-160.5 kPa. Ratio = 3.06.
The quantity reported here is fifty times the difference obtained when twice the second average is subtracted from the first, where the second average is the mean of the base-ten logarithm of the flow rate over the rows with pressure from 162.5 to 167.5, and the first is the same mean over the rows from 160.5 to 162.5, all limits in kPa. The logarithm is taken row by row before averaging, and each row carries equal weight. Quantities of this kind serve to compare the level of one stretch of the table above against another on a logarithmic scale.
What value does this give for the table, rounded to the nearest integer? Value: -108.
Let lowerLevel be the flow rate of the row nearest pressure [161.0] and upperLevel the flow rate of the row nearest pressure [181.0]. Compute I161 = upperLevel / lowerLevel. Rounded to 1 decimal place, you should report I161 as 2.8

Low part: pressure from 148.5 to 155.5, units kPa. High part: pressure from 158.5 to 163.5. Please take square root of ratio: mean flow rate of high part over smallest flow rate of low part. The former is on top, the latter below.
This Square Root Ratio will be 1.1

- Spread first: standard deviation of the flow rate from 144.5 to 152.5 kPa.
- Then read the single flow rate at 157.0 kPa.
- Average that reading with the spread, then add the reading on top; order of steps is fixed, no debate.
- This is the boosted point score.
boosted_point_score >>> 132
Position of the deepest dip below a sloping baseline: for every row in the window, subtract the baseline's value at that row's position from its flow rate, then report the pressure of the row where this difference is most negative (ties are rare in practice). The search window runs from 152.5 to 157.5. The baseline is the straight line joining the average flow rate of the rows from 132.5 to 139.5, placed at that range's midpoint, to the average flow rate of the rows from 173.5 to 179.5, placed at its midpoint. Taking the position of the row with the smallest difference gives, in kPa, 154.0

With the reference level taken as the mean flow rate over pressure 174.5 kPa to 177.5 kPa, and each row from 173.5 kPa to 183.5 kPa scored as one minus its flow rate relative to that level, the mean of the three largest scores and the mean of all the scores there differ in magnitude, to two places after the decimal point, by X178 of 0.13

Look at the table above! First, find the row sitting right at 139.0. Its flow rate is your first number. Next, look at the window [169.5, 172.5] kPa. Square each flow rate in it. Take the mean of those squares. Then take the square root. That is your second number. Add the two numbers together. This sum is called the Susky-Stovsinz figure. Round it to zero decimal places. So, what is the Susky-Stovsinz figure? 371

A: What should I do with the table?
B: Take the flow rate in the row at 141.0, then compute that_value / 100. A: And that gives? 1.6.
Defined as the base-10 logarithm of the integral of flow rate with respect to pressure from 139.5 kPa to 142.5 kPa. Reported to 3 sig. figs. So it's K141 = 2.70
